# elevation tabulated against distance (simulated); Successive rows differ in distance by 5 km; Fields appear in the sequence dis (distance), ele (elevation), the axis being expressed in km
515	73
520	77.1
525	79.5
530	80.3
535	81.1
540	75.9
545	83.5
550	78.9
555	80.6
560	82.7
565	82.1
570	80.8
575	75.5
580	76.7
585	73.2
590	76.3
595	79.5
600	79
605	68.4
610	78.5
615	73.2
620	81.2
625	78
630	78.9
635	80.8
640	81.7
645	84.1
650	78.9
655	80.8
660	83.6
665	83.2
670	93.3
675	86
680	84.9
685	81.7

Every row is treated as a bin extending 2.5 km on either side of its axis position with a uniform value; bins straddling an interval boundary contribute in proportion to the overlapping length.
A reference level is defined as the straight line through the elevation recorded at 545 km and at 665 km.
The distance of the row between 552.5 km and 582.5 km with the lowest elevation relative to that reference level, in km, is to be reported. 575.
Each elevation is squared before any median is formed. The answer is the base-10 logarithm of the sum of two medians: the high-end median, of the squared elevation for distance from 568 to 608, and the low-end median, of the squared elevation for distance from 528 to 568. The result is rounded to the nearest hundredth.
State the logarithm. 4.09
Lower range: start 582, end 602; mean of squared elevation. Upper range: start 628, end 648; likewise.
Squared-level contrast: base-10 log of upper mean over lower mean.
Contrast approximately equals 0.048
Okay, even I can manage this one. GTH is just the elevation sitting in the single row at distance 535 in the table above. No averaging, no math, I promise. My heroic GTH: 81.1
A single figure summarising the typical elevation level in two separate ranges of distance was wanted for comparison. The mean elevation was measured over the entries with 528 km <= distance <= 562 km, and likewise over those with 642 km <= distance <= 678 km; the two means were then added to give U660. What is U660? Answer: 165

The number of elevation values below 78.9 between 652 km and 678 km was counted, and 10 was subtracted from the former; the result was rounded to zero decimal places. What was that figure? -10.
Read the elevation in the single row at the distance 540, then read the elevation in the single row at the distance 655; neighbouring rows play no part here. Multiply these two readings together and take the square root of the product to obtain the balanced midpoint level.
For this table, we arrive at 78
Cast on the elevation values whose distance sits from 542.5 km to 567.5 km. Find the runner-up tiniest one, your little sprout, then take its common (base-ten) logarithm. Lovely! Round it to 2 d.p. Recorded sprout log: 1.91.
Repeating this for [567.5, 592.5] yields 1.88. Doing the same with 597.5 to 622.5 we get 1.86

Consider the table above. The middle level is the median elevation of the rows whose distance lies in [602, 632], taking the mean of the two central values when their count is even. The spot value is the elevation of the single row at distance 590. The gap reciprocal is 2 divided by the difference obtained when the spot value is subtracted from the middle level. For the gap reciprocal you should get 1.0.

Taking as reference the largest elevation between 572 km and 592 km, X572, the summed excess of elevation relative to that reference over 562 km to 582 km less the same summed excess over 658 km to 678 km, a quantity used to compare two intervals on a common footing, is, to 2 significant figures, -31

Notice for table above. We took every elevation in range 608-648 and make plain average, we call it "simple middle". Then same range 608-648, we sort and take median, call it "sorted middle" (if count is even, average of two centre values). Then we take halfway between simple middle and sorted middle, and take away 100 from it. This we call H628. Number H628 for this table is -20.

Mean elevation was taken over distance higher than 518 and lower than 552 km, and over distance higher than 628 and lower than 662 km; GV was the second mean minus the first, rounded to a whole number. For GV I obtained 2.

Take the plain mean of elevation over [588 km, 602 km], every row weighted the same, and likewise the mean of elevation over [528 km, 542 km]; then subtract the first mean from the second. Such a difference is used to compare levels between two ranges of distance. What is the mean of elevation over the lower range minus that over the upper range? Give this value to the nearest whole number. 1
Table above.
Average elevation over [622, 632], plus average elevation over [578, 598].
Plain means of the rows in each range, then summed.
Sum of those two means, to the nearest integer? 155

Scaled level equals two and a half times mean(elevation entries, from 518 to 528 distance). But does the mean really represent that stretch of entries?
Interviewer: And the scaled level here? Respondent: 196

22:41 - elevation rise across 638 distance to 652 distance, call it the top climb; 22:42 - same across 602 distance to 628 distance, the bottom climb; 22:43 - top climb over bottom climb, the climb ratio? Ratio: -0.3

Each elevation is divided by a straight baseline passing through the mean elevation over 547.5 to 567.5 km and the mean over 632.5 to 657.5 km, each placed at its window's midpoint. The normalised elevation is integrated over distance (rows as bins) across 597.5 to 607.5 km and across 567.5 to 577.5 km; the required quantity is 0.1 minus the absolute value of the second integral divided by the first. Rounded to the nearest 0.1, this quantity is -1.0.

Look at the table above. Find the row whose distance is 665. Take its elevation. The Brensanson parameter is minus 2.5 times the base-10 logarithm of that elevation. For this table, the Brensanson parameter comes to -4.80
